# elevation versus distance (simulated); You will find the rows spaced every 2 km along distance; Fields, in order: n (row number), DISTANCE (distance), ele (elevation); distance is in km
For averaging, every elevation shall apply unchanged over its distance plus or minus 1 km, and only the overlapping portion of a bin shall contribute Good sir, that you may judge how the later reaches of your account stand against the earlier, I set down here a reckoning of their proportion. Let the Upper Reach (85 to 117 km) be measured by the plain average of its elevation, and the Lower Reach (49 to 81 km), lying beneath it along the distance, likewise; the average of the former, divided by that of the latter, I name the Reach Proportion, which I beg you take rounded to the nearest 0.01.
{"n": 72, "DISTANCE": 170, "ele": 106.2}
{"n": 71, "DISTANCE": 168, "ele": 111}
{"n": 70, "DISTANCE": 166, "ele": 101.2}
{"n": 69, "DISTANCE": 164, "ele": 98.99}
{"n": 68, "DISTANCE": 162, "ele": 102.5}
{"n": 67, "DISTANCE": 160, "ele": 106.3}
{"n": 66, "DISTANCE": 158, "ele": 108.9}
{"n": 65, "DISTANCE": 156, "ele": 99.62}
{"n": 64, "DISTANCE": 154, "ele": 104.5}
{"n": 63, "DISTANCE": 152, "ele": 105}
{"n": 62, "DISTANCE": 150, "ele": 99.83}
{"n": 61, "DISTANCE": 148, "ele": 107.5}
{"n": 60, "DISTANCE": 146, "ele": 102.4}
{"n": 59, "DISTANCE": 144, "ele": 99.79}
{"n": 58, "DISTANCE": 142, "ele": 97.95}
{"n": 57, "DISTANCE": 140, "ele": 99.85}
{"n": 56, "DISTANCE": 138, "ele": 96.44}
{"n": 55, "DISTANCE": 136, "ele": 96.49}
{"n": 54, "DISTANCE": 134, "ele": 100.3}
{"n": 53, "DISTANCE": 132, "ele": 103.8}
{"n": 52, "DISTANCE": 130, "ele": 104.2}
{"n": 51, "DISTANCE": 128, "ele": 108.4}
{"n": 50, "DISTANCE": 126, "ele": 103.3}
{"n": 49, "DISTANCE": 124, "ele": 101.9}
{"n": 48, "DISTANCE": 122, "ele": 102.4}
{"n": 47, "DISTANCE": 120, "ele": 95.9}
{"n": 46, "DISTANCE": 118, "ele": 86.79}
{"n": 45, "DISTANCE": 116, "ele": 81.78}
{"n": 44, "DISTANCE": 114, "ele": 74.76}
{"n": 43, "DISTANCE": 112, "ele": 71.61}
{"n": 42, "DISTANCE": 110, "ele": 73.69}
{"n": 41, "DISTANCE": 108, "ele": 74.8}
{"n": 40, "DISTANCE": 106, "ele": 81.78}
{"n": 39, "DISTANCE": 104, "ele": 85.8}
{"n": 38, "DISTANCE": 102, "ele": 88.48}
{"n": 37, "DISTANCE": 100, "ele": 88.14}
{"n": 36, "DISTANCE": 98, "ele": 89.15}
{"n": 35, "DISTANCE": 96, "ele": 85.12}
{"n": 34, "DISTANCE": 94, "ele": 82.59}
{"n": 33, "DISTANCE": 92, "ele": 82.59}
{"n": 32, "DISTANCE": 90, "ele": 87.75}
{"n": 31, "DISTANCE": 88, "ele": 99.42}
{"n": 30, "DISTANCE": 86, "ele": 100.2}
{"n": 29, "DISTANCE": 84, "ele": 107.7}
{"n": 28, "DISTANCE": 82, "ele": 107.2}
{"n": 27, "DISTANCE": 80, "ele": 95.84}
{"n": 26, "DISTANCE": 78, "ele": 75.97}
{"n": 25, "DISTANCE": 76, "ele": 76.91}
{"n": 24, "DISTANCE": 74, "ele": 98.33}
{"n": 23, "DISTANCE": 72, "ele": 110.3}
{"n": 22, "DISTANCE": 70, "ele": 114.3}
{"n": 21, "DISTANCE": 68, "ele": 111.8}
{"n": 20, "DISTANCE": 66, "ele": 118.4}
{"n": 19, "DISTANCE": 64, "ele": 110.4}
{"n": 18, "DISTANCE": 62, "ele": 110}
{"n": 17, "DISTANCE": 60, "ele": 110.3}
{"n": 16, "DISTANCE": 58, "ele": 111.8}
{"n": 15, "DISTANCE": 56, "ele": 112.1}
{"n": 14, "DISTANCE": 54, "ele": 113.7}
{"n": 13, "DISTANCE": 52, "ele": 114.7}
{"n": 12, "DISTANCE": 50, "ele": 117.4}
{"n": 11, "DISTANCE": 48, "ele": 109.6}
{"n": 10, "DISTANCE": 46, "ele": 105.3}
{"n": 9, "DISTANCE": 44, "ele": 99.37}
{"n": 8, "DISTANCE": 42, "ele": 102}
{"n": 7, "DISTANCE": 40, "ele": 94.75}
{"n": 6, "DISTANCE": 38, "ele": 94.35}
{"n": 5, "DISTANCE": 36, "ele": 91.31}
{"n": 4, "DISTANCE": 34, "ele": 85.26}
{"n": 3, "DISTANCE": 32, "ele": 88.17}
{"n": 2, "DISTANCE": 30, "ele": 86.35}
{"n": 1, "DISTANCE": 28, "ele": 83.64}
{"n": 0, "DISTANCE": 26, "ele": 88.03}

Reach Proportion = 0.79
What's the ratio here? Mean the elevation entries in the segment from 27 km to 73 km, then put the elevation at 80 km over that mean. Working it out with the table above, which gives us 0.92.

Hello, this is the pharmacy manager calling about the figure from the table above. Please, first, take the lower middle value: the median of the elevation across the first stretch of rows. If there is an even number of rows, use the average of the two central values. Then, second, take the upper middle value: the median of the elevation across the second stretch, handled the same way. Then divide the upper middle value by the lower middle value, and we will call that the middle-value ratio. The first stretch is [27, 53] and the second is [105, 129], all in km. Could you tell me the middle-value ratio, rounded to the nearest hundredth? 0.89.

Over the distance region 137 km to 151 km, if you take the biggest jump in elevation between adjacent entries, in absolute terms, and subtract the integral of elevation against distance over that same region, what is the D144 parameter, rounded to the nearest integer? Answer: -1400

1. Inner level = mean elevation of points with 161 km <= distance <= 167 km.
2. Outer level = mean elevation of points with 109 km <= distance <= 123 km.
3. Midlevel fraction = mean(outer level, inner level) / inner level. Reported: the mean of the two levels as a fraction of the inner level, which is 0.92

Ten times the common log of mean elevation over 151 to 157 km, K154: 20.1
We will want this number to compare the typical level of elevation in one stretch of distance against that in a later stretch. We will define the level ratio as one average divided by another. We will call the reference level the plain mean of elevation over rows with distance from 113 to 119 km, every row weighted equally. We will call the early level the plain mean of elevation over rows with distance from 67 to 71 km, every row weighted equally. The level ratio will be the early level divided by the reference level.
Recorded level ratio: 1.39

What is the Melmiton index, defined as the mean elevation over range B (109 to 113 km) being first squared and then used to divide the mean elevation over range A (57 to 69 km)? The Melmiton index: 0.021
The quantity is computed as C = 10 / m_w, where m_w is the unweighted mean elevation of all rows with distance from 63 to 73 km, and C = 0.088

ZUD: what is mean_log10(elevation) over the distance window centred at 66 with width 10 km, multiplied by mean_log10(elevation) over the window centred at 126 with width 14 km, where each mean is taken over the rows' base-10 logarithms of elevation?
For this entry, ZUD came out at 4.13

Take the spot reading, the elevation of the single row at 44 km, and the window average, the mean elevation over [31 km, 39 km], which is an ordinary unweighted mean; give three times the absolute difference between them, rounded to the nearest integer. 29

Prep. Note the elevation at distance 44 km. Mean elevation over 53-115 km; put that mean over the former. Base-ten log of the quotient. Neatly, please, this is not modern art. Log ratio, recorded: -0.019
